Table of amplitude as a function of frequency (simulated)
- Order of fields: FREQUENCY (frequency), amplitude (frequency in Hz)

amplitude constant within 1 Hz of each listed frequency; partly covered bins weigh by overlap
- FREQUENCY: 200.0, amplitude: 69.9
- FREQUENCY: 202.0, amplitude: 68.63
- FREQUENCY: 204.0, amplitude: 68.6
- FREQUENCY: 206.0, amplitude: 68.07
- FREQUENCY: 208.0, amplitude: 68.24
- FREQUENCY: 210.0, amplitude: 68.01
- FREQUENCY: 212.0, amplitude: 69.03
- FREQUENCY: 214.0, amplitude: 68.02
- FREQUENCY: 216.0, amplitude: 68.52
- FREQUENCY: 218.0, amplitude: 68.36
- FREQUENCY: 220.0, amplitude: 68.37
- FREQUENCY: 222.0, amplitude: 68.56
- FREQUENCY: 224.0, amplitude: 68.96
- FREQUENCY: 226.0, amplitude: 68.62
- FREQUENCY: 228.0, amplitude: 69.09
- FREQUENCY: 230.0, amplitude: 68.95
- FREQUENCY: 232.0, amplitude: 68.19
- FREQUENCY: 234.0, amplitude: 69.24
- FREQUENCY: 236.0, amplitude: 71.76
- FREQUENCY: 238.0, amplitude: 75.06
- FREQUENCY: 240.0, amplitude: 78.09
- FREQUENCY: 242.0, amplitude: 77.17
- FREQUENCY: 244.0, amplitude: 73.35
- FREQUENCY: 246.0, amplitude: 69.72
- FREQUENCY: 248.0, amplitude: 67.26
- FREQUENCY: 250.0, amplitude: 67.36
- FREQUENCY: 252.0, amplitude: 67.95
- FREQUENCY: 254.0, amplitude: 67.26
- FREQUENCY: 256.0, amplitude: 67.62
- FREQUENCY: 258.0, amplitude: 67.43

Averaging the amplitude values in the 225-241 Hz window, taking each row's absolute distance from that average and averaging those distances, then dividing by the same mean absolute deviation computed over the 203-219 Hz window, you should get 10.6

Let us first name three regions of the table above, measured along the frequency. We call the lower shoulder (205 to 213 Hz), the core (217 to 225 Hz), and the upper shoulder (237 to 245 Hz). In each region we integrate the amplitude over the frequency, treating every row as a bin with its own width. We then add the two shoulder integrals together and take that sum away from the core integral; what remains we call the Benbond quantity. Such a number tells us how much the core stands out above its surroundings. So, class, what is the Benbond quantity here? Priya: -606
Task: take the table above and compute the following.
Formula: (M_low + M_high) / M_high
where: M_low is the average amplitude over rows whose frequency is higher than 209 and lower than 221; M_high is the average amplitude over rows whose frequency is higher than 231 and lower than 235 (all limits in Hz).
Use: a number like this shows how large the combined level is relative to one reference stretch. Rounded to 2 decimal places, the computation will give 2.00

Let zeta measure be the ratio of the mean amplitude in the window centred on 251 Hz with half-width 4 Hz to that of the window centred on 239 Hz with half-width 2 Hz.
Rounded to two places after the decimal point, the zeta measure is 0.88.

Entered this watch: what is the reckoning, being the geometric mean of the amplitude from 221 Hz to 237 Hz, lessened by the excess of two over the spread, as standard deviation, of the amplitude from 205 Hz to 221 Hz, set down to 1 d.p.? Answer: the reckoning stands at 67.5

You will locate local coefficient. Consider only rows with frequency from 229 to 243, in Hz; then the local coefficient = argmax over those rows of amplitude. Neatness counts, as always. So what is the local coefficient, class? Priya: 240.0 Hz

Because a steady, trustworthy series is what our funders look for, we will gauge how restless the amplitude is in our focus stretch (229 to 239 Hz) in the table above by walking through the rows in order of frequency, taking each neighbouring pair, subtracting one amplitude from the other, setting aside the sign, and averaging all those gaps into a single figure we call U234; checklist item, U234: 1.9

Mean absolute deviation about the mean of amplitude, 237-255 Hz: 4.0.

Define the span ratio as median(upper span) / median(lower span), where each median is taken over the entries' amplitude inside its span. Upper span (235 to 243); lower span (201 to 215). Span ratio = 1.12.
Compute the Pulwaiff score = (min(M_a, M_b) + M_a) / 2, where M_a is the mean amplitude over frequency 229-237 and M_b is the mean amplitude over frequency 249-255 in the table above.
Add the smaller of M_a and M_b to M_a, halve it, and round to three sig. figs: 68.5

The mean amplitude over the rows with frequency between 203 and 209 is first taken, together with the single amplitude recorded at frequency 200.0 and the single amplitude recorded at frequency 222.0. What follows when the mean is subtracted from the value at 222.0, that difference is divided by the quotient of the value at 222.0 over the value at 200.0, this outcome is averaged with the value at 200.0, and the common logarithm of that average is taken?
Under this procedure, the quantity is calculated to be 1.55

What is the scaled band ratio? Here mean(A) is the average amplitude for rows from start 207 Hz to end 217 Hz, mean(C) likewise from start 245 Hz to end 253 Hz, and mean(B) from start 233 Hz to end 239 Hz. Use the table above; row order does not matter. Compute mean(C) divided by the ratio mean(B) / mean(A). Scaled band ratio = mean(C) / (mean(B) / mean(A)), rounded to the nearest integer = 65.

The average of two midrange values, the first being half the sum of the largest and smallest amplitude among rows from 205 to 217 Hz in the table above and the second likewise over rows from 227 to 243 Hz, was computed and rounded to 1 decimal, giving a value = 70.8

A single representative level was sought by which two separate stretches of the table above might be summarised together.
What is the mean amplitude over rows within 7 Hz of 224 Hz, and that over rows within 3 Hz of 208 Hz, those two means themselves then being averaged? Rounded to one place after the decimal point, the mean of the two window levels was 68.4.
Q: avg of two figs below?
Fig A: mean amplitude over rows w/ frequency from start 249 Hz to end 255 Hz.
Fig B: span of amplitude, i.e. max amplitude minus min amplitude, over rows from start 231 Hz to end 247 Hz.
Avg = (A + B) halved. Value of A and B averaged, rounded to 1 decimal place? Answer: 38.7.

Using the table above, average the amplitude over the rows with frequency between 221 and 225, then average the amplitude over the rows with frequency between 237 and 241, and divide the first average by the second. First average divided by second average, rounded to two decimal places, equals 0.90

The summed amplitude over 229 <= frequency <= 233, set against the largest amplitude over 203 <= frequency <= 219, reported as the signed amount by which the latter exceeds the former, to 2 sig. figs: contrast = -68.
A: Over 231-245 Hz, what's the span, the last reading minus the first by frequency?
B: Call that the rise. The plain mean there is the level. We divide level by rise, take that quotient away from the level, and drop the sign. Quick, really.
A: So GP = 59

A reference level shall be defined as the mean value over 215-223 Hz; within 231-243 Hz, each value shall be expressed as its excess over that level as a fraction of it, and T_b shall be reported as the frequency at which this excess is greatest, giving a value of 240.0 Hz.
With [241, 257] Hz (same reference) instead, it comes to 242.0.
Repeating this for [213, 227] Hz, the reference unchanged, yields 224.0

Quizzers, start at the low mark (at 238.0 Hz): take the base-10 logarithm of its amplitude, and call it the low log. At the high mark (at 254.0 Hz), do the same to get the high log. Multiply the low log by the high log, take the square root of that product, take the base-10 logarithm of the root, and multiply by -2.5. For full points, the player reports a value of -0.669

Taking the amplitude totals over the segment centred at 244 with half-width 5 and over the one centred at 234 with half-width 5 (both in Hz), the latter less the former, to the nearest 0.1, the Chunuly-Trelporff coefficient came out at -12.4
